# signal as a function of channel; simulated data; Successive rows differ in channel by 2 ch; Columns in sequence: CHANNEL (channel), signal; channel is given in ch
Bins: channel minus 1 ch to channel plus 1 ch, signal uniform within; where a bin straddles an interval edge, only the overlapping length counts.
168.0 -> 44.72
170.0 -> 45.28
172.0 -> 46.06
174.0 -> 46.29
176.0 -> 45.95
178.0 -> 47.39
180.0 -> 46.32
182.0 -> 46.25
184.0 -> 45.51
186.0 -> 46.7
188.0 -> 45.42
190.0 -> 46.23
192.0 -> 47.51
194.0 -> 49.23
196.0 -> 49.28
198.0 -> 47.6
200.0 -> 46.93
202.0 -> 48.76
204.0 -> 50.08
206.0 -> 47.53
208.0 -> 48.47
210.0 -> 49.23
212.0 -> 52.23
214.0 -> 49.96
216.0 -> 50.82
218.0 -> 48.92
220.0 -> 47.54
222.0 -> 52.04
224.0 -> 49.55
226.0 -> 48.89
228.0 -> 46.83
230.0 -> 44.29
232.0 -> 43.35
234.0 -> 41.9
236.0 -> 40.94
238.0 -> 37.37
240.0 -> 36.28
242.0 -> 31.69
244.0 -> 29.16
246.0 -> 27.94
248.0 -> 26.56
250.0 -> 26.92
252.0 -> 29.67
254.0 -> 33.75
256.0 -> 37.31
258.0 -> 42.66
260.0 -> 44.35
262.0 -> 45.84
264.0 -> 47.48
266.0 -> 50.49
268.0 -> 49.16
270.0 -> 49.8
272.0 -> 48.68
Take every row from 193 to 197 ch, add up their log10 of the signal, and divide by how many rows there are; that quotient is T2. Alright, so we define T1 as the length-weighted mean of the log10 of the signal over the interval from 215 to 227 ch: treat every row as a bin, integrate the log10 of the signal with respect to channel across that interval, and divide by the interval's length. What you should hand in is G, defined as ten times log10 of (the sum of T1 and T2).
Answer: 5.30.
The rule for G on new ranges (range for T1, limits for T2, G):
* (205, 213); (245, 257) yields 5.01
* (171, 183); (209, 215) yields 5.28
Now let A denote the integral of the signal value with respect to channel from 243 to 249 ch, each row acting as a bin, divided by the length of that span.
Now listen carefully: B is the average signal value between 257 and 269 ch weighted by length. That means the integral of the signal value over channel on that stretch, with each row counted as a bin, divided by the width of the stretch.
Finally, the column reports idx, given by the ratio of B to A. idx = 1.67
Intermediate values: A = 28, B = 46.7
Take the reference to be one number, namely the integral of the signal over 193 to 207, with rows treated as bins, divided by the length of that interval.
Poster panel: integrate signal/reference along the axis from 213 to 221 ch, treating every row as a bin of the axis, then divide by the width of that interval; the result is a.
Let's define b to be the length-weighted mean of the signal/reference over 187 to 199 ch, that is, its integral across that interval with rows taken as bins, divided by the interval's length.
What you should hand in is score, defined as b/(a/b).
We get 0.95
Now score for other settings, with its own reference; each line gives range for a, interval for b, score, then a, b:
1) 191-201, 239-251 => 0.38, 0.99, 0.61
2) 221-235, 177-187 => 0.95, 0.96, 0.96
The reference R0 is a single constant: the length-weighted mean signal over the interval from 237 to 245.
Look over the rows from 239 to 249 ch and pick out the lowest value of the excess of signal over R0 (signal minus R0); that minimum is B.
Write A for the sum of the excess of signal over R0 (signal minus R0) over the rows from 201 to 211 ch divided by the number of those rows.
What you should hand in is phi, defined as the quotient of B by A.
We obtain -0.5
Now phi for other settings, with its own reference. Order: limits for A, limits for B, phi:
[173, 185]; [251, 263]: -0.3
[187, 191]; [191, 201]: 1.1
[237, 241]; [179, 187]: 3.7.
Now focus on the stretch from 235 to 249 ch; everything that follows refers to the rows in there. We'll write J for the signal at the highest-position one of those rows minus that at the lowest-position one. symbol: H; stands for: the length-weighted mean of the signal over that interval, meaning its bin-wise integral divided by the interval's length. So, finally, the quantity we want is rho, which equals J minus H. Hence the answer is -47.2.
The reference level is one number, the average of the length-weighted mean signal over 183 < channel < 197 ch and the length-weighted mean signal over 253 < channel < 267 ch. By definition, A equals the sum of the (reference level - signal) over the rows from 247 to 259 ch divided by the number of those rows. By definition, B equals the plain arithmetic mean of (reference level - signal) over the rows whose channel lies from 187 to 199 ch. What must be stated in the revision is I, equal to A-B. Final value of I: 15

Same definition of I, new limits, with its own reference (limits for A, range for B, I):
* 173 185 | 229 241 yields -6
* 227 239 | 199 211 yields 6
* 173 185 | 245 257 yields -16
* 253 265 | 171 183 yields 4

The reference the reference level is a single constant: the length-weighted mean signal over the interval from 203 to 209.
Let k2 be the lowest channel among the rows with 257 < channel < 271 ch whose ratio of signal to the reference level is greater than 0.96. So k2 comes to 264.0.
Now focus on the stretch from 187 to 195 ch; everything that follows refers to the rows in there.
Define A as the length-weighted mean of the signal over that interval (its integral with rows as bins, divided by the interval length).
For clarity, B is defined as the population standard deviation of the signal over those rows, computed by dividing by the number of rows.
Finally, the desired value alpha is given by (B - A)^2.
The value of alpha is 2085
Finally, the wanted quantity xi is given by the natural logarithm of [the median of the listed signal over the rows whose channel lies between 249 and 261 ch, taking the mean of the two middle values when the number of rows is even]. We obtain 3.57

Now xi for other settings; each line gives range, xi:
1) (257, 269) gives 3.84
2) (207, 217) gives 3.91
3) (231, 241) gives 3.71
